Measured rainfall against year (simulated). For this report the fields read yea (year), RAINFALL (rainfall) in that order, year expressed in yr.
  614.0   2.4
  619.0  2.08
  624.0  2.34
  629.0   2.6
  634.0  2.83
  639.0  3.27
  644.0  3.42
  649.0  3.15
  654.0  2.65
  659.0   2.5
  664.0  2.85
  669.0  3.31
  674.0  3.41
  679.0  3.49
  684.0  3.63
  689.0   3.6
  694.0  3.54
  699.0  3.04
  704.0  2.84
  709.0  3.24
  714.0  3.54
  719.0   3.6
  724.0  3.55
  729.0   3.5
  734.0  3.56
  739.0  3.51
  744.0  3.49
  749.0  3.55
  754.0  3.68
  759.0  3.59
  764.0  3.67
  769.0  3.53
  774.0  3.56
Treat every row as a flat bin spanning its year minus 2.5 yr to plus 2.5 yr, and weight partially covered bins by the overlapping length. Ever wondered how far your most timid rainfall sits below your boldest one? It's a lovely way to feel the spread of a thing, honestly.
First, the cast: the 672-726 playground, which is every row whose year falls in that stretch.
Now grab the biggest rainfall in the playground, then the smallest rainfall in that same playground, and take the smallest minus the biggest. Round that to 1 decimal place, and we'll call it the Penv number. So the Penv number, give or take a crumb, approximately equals -0.8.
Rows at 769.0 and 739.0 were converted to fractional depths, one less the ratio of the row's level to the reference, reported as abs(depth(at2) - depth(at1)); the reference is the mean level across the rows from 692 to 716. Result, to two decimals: 0.01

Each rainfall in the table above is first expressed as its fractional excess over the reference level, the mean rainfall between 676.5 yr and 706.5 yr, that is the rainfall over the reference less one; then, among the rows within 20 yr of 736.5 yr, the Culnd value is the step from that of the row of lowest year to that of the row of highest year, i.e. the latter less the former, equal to 0.024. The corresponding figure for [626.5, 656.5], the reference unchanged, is 0.015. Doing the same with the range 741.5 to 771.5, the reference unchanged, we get 0.012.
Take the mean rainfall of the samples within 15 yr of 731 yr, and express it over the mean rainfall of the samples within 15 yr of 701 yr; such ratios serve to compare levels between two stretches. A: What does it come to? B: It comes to 1.07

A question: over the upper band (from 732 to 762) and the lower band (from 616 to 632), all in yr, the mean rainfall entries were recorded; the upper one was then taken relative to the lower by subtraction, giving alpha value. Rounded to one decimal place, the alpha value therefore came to 1.2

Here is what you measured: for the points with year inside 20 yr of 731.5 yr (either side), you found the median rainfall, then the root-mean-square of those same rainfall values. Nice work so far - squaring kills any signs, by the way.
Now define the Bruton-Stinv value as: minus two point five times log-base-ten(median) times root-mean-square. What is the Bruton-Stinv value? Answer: -4.9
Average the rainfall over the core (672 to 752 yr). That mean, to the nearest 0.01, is 3.44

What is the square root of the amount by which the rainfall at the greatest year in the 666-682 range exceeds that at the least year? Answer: 0.4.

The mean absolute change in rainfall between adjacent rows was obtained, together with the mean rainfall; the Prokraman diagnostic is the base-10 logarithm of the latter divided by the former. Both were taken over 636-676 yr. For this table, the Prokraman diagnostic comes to 1.0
